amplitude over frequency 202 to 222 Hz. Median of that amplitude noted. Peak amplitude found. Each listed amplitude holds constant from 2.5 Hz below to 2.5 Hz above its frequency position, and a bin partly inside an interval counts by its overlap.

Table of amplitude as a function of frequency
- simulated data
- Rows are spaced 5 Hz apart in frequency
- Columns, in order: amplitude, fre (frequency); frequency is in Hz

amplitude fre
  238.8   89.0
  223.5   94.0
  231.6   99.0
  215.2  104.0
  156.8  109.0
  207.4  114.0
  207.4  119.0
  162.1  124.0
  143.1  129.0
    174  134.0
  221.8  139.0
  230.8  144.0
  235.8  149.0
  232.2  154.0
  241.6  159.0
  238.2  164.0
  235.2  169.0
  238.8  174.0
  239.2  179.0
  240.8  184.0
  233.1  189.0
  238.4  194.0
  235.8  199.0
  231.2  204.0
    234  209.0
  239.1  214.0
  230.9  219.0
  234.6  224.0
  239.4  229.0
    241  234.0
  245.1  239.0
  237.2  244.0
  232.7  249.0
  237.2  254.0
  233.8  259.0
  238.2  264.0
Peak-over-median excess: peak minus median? 6.5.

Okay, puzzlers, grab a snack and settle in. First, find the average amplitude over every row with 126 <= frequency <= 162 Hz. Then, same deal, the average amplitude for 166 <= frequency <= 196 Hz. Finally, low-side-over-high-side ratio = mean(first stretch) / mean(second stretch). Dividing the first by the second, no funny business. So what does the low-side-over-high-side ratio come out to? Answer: 0.89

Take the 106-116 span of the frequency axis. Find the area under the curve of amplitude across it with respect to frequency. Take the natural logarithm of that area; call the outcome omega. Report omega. 7.51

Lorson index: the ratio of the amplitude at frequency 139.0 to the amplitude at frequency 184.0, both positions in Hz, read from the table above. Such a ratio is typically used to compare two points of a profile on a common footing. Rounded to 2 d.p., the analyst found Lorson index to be 0.92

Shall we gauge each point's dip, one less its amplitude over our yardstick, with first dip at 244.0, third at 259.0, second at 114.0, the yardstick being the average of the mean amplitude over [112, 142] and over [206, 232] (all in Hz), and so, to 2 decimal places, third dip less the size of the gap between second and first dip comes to -0.25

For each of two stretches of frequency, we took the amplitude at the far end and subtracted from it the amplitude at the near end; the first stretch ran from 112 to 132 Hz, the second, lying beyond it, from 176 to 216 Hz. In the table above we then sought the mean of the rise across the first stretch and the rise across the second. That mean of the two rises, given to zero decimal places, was -32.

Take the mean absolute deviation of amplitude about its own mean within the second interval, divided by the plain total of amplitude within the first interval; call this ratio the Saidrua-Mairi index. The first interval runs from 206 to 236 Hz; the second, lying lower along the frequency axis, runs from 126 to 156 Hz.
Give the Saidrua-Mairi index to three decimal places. 0.022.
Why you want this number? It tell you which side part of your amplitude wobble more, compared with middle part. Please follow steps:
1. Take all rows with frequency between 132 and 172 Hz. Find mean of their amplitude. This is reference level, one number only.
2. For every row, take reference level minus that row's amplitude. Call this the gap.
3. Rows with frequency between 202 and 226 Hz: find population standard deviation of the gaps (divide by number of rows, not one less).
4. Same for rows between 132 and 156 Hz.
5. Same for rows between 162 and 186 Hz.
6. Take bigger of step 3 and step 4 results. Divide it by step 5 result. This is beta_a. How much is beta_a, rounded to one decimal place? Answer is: 12.5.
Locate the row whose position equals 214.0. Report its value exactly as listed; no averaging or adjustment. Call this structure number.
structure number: 239.1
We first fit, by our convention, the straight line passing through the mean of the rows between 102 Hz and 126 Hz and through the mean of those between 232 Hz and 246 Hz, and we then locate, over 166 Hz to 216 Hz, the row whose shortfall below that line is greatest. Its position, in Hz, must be 204.0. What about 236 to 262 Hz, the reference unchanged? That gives 259.0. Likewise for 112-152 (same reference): 129.0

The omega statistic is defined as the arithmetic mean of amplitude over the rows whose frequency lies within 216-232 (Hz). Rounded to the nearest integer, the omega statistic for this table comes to 235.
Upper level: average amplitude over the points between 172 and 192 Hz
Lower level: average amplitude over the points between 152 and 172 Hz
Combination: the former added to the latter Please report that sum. 475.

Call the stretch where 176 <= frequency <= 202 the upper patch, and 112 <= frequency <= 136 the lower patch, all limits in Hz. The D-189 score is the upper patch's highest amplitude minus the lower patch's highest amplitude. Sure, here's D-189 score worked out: 33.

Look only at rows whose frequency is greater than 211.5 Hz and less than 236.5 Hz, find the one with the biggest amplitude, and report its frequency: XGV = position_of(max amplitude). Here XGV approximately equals 234.0 Hz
